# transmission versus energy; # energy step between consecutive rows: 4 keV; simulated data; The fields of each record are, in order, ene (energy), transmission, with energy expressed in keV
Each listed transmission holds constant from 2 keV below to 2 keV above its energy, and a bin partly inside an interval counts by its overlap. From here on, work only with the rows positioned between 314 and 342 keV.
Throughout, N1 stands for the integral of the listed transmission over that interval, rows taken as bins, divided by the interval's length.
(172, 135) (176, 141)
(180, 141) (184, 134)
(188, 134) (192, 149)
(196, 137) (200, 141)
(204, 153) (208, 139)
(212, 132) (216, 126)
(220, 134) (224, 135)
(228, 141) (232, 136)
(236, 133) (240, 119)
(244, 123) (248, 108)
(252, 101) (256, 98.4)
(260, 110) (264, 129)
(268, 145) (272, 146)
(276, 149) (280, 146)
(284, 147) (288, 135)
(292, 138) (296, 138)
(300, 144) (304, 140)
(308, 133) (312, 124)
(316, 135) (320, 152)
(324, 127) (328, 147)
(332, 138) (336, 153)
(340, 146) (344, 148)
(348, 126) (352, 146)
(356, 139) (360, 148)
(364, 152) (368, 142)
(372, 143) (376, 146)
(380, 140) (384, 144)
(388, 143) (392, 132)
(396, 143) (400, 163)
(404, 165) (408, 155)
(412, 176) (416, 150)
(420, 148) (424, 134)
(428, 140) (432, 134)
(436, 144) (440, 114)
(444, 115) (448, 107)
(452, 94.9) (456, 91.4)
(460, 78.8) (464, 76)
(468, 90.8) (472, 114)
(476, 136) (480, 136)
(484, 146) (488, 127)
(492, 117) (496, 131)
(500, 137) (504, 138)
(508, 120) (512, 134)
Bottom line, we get 143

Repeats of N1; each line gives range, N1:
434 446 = 124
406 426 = 153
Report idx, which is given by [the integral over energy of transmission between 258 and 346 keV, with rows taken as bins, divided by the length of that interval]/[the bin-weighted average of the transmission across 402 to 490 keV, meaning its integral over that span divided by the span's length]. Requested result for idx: 1.11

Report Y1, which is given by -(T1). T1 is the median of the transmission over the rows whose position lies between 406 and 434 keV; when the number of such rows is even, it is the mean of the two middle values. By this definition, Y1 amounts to -148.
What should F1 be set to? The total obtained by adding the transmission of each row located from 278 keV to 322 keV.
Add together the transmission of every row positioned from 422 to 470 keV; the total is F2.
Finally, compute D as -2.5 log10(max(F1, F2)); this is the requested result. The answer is -8.0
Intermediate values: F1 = 1532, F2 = 1320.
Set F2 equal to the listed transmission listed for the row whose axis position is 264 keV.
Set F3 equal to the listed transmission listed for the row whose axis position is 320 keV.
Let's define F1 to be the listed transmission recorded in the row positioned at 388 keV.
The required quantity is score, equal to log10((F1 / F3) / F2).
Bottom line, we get -2.14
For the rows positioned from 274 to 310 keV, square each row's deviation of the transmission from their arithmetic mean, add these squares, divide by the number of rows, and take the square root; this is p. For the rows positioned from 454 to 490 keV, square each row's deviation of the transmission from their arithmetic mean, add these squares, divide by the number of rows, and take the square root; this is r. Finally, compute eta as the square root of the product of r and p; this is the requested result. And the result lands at 11.6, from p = 5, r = 25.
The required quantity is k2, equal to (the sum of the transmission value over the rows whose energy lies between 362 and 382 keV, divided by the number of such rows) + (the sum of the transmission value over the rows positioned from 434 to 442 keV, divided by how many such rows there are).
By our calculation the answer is 274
